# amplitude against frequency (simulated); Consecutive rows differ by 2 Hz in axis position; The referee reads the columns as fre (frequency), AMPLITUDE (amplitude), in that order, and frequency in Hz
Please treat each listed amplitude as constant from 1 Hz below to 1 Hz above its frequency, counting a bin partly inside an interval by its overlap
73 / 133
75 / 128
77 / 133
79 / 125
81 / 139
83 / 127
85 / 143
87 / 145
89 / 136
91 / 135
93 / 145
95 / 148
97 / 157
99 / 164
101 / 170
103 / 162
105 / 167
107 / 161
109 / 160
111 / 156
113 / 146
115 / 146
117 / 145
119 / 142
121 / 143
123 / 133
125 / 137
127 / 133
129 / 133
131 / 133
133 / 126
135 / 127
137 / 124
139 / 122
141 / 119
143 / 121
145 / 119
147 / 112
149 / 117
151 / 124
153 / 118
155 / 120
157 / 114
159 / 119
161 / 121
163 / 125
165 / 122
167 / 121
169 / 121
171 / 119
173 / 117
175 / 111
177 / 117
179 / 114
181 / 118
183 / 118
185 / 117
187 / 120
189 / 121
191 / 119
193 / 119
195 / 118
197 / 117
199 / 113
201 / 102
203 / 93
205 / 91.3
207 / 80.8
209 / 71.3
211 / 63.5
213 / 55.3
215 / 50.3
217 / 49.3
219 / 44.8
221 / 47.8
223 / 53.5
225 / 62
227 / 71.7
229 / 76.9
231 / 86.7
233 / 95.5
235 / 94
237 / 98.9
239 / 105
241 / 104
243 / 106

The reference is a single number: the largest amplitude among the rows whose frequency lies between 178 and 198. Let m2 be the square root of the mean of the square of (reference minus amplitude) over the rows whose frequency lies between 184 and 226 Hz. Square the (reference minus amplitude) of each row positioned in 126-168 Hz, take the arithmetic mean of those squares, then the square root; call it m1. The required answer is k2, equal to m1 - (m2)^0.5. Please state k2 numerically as -1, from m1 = 6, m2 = 45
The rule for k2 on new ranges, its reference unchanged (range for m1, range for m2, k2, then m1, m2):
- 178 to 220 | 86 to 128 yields 32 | 38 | 30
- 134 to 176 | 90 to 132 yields -1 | 4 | 30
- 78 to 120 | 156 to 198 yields 28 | 30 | 4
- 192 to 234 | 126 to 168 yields 46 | 48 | 6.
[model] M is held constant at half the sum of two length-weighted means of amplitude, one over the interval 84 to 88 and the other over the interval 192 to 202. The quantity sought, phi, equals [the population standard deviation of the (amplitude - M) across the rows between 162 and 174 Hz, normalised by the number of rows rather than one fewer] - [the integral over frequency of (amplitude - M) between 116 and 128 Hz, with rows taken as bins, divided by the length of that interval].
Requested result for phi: -7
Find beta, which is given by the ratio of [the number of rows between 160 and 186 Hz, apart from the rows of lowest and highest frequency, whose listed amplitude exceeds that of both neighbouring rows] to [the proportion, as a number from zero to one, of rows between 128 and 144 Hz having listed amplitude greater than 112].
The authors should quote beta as 2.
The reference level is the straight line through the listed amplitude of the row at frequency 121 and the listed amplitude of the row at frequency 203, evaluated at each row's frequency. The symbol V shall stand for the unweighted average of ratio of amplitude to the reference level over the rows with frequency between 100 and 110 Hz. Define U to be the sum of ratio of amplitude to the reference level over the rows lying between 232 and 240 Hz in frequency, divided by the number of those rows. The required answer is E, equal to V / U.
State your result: 0.79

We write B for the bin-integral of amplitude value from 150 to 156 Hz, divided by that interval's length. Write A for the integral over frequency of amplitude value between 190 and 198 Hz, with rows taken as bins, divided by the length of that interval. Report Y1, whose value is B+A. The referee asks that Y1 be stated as 239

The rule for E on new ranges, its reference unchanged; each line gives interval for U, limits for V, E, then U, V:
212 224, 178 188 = 1.87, 0.60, 1.12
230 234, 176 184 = 0.90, 1.21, 1.09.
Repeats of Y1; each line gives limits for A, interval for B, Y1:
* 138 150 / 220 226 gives 173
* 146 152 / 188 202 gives 233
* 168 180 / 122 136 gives 248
